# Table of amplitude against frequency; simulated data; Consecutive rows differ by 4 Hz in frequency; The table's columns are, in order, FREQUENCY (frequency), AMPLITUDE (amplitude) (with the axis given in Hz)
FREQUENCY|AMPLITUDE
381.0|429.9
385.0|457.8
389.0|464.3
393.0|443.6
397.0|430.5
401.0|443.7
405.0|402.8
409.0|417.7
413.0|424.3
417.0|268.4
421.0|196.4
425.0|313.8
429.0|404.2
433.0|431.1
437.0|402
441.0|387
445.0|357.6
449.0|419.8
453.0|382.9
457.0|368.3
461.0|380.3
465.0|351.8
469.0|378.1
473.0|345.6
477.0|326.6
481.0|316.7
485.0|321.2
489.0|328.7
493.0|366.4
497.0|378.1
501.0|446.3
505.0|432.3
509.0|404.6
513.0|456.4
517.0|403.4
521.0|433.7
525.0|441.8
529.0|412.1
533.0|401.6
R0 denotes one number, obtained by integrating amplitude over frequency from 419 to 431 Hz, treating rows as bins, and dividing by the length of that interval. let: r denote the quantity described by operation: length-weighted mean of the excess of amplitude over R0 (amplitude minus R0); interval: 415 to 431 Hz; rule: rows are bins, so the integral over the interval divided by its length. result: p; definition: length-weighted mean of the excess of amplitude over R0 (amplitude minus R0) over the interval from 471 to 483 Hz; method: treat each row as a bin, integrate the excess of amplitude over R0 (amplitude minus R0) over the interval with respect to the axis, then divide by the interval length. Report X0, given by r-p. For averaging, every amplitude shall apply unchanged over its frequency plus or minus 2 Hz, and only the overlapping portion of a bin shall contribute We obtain -34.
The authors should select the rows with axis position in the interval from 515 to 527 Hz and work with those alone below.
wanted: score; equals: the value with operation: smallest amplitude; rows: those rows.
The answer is 403.4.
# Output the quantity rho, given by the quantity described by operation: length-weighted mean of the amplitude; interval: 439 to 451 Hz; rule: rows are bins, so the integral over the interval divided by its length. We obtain 388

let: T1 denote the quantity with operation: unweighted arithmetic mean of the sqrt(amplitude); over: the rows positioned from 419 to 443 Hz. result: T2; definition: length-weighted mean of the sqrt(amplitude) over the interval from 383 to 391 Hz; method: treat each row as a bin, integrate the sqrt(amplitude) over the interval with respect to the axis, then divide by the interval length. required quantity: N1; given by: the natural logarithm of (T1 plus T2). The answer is 3.69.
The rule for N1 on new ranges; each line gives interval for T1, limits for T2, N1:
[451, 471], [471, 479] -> 3.63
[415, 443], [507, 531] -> 3.66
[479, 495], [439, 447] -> 3.63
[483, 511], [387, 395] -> 3.71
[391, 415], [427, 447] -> 3.70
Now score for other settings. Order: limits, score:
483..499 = 321.2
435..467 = 351.8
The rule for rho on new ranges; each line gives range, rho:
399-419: 391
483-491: 325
